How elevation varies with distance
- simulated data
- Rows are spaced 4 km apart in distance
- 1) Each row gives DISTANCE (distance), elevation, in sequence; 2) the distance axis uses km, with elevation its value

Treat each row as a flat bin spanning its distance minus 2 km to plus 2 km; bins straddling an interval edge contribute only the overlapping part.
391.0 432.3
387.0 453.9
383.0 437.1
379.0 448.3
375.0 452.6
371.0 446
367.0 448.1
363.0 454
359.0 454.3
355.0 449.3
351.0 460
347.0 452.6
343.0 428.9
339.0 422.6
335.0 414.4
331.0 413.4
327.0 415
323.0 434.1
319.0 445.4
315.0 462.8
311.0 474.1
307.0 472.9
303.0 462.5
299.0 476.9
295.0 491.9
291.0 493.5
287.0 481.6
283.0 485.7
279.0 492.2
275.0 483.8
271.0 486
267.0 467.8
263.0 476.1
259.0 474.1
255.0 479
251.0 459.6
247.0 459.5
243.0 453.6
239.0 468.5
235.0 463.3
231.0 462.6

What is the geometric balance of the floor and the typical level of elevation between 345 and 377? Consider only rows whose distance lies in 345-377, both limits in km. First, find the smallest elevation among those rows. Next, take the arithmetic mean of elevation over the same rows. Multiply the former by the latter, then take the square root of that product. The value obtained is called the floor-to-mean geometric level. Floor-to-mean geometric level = 449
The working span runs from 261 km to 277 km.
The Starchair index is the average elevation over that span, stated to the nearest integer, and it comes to 478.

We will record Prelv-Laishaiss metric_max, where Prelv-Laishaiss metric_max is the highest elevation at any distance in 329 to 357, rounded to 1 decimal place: 460.0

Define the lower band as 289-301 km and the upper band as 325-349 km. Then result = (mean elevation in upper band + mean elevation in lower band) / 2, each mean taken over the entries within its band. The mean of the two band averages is 456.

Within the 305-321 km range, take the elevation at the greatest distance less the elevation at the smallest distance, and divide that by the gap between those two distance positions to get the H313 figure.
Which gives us -2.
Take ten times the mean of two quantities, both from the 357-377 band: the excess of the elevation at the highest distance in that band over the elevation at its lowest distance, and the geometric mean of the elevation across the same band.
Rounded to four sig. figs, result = 2246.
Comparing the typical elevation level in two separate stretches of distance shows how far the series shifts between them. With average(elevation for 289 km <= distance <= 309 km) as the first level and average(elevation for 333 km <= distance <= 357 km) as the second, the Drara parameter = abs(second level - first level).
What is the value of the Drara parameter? 42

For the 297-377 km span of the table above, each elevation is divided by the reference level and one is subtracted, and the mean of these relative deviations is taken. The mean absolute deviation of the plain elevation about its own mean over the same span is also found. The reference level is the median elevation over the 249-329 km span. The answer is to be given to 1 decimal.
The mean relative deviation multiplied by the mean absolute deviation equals -0.9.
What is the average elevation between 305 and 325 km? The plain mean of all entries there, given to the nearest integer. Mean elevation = 458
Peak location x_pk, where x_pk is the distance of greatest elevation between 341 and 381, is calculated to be 351.0 km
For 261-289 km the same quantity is 279.0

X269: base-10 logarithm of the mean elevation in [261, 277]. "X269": 2.68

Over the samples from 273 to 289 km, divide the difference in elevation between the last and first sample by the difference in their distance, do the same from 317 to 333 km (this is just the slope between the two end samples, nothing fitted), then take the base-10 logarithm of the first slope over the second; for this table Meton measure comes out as -1.2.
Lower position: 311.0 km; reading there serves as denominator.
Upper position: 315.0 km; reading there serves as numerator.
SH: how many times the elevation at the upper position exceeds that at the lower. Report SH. 0.98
